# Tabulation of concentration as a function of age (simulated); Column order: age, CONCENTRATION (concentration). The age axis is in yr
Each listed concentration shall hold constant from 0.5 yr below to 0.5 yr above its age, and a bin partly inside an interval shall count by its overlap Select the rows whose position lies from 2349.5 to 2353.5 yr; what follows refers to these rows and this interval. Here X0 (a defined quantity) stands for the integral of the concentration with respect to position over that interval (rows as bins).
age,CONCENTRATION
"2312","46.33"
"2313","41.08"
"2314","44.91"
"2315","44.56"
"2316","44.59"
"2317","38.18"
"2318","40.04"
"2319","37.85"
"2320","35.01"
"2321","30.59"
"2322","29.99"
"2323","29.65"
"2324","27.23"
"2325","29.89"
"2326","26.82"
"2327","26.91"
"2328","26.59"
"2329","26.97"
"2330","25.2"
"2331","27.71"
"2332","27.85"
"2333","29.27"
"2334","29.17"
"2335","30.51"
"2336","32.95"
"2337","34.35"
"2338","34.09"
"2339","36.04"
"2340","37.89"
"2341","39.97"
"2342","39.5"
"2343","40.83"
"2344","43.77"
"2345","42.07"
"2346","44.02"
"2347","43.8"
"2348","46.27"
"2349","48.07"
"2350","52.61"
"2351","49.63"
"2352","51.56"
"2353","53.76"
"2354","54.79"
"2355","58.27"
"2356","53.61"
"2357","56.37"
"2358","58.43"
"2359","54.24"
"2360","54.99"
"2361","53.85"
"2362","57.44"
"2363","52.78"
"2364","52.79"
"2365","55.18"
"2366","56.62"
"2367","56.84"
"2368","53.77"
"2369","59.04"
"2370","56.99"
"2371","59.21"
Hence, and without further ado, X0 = 208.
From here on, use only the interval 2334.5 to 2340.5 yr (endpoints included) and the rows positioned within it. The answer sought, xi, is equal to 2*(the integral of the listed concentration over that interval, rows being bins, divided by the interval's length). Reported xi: 69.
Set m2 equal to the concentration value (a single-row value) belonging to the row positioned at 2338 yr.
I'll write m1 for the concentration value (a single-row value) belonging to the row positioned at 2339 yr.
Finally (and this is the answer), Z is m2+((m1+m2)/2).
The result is 69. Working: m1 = 36.04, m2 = 34.09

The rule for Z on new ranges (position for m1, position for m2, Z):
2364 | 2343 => 88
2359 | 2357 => 112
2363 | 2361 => 107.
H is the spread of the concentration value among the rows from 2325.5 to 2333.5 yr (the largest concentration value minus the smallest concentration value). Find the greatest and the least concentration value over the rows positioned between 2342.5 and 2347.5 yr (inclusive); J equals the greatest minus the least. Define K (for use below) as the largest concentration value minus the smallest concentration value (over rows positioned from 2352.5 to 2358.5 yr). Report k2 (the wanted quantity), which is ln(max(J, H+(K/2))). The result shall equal 1.9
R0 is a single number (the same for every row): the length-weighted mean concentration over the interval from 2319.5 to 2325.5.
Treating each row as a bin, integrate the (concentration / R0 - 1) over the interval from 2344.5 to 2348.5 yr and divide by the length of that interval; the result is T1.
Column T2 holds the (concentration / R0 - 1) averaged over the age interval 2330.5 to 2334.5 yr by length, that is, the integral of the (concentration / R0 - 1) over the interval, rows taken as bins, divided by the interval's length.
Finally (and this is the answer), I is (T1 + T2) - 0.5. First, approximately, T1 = 0.45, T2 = -0.1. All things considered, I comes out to -0.1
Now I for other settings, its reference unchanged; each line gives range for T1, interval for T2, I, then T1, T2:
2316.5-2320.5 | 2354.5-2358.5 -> 0.6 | 0.24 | 0.9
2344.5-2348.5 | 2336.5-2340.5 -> 0.1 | 0.45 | 0.2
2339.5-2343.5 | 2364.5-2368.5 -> 0.6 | 0.30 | 0.8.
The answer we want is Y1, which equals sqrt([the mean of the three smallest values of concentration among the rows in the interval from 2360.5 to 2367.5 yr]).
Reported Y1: 7.3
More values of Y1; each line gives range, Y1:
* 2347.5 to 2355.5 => 6.9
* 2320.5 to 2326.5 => 5.3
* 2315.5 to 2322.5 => 5.6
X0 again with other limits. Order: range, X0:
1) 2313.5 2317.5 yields 172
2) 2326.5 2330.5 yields 106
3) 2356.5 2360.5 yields 224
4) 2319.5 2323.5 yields 125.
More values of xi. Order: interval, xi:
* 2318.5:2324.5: 63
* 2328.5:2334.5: 55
